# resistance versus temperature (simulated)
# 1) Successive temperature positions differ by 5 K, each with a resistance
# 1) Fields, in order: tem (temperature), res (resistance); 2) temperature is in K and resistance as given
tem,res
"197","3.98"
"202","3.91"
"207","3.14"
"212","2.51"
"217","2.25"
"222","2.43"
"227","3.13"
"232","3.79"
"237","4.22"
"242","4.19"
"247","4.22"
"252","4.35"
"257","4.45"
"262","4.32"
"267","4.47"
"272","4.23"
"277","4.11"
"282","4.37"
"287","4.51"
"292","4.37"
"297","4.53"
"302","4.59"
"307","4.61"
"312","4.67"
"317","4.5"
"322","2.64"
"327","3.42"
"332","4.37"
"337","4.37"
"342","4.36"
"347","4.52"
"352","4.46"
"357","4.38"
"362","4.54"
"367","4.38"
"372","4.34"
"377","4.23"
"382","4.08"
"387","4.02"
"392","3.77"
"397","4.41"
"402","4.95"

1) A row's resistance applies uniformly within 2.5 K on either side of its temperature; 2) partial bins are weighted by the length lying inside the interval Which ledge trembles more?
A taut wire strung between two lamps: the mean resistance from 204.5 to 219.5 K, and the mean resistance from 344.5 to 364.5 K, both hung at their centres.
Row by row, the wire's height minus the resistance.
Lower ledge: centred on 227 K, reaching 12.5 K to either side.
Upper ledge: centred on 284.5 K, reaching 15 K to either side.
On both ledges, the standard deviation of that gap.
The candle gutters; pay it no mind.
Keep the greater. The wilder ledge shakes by 0.7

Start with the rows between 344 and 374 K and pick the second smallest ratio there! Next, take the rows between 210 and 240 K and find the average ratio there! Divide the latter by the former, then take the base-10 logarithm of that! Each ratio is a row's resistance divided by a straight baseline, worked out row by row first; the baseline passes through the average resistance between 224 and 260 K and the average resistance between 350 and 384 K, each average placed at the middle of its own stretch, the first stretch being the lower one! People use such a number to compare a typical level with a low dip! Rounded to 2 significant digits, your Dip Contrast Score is -0.12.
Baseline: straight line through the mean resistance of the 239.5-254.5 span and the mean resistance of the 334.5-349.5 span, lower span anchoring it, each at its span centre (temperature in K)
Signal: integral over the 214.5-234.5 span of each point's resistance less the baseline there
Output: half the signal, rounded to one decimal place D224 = -13.1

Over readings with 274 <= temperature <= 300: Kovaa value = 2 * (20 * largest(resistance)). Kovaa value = 181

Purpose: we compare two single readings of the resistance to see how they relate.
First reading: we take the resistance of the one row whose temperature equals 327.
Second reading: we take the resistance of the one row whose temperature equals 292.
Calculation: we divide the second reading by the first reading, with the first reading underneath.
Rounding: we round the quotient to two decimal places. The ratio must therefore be 1.28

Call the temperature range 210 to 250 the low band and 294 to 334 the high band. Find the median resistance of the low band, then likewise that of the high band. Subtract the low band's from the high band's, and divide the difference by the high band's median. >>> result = 0.23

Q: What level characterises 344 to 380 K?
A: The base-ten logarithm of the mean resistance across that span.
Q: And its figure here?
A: 0.644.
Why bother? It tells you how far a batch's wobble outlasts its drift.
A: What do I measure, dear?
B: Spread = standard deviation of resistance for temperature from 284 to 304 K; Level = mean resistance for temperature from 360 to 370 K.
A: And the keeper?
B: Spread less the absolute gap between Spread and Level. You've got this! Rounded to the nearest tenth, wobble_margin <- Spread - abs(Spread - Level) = -4.3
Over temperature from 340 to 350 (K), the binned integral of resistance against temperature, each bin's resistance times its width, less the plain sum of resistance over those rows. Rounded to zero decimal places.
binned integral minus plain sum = 36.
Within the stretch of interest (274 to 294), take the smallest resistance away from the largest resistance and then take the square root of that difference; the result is 0.63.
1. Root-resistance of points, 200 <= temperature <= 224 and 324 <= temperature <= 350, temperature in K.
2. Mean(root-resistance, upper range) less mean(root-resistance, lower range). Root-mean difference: 0.37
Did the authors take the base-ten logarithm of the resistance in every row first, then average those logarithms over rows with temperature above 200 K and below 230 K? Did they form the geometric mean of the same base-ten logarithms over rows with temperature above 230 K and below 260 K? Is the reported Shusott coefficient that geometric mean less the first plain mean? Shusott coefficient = 0.17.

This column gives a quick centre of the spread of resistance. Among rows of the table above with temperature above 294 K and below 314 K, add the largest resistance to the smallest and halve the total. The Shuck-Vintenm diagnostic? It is 4.6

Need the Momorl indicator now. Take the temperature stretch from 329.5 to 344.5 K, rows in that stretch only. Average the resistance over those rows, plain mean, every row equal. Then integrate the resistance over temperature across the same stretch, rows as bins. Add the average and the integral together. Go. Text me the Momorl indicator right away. 69.9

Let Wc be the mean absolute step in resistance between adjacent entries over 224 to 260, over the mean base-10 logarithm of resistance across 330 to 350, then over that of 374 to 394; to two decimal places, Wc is 0.59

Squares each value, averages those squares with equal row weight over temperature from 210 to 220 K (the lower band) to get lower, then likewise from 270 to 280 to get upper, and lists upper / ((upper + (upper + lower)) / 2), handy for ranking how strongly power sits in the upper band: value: 0.860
